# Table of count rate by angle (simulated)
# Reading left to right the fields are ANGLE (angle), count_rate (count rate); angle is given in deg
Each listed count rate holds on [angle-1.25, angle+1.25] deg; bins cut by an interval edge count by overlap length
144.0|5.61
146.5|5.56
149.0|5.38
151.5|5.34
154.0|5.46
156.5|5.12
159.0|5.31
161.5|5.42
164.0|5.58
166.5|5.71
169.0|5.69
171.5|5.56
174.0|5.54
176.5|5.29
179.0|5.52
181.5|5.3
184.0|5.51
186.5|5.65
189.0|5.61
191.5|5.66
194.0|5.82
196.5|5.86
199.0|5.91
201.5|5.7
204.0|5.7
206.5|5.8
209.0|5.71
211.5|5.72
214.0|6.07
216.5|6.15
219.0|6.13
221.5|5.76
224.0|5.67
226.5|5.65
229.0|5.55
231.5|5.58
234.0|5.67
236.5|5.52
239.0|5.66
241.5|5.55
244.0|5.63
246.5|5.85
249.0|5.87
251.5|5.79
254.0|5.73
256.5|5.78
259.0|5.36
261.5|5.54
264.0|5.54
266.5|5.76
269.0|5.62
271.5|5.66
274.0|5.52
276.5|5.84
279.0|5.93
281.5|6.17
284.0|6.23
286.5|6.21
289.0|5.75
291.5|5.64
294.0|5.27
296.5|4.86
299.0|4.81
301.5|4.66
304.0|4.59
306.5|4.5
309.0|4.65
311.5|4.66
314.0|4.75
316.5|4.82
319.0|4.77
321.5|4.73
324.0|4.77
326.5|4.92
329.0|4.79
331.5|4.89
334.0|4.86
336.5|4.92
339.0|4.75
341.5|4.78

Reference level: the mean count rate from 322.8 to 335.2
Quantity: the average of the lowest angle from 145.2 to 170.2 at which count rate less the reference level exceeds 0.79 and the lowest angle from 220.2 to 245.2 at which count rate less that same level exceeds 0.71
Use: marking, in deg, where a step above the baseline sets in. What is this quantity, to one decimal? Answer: 194.0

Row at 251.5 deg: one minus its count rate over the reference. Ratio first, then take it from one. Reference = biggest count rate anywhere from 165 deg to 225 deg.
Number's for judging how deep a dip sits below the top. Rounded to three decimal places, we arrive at 0.059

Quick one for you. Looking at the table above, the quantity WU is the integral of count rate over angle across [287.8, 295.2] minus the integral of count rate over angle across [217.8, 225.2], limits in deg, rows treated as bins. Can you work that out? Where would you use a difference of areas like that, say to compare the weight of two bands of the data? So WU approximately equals -2.2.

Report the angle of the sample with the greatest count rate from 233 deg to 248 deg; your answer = 246.5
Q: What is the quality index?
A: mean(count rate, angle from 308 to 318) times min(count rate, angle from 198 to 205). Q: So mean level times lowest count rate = 26.9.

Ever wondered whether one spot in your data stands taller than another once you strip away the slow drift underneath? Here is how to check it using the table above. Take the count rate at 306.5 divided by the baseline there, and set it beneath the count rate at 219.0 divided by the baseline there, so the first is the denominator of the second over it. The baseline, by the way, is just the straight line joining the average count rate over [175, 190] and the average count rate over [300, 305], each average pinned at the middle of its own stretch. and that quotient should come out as 1.20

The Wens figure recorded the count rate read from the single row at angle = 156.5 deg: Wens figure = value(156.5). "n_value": 5.12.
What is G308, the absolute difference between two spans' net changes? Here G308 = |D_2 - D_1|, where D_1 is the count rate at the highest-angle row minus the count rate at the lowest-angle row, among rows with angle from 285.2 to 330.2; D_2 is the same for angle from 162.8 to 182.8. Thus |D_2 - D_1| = 1.1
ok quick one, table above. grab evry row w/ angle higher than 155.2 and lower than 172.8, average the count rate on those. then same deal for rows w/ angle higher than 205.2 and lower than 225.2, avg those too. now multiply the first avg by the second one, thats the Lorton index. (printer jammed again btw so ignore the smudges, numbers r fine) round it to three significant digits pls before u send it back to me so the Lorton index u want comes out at 32.2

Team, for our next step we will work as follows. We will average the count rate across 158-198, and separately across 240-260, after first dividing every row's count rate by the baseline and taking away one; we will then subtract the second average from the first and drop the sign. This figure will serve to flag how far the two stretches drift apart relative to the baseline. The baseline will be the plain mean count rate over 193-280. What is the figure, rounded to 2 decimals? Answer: 0.02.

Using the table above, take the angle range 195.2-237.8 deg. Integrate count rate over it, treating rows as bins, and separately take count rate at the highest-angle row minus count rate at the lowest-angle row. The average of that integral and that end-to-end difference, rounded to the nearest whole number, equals 123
